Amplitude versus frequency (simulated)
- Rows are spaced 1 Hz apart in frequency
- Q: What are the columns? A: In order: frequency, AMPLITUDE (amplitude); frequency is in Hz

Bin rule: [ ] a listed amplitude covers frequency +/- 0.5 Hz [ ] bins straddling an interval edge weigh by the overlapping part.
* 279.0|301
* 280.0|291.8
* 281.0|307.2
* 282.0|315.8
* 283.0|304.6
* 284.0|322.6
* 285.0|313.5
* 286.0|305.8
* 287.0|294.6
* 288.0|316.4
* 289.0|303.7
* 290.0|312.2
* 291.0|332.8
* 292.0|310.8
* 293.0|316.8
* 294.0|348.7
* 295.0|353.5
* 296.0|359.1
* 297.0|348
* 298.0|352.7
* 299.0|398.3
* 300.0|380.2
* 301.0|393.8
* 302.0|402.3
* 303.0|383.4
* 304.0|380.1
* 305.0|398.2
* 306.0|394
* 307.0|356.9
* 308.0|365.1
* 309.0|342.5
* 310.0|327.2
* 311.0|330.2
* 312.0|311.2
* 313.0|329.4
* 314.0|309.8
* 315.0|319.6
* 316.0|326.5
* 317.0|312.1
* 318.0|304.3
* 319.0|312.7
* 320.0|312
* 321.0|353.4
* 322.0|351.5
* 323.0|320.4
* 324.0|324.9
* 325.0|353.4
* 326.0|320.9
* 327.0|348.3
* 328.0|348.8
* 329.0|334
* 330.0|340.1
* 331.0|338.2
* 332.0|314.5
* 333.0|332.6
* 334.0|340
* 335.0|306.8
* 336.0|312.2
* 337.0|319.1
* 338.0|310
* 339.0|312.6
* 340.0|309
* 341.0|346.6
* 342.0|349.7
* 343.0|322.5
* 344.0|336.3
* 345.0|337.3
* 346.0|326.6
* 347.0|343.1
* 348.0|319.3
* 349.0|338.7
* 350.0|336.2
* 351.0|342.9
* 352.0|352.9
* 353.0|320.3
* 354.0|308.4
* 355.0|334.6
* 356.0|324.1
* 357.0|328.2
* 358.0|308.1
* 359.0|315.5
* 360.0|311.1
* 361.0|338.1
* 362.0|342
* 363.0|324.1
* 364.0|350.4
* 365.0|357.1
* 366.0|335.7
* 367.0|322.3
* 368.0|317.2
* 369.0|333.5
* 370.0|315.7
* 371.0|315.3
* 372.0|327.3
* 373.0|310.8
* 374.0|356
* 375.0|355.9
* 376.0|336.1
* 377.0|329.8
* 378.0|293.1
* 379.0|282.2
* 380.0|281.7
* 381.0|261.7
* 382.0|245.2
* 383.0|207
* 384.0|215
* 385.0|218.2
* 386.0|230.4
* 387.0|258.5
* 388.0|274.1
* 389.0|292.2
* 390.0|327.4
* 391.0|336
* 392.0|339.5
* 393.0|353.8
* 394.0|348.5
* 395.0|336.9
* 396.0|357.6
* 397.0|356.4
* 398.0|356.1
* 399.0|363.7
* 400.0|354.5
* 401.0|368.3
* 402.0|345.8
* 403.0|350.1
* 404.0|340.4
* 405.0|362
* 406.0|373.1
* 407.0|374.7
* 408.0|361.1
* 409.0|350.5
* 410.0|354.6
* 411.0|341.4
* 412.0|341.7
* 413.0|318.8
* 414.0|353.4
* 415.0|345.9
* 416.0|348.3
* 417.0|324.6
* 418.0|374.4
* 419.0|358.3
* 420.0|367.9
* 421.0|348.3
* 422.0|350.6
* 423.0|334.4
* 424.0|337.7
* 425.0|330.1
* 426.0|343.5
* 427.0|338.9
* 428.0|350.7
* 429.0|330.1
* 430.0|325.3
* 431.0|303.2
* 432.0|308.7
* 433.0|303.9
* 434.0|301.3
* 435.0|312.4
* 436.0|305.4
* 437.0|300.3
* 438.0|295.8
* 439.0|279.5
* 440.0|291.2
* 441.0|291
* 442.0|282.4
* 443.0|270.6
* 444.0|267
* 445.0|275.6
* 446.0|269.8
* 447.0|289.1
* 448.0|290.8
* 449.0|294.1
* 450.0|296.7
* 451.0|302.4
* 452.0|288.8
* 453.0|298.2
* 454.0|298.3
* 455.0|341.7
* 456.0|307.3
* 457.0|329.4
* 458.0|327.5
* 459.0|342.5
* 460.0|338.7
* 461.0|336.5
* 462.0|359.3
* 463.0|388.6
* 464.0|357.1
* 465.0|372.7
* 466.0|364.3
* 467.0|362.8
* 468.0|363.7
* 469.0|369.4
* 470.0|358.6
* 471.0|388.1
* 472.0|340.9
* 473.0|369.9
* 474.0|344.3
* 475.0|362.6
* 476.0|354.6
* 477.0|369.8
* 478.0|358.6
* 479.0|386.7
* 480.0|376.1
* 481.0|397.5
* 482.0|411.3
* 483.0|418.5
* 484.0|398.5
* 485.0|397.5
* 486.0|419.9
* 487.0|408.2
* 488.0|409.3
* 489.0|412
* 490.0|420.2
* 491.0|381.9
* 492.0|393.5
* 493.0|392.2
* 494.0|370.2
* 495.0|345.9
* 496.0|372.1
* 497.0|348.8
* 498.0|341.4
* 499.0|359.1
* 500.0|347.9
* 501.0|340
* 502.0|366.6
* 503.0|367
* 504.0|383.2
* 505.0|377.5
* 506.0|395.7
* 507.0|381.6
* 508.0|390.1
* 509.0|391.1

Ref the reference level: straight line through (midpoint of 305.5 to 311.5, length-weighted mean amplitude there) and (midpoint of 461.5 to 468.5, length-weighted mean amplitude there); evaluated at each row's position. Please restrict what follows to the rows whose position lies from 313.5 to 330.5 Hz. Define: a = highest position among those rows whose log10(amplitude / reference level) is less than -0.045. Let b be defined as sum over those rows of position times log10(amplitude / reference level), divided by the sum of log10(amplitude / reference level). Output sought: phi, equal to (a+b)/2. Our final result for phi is 320.0 Hz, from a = 320.0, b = 320.1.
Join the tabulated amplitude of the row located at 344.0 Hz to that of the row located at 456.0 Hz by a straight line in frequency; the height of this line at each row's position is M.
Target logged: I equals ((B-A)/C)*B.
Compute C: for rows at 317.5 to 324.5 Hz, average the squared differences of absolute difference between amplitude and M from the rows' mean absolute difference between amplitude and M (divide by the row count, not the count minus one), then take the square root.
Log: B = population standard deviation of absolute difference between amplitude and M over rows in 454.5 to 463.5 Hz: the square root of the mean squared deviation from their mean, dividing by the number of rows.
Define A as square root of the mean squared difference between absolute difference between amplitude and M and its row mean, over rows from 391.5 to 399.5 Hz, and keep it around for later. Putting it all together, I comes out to 27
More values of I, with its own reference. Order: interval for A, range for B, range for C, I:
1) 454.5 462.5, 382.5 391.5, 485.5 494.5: 72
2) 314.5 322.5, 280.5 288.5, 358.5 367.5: -2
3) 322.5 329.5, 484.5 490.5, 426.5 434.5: 2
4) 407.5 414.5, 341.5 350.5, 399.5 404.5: -4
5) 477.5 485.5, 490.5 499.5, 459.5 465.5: 0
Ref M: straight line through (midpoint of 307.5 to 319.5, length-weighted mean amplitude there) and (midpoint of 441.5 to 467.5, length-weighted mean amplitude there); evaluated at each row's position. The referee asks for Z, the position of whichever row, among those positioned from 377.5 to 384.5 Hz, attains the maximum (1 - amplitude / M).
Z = 383.0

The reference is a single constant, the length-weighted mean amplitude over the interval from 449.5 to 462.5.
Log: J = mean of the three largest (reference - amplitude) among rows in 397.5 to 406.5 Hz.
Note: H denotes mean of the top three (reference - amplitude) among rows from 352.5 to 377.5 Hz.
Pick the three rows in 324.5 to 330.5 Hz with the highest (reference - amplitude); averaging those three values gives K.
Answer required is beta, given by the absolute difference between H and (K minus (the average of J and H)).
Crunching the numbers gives 16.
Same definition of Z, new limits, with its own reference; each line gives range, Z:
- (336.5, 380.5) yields 380.0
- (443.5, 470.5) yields 444.0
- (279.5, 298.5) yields 280.0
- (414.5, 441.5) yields 439.0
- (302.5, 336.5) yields 318.0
